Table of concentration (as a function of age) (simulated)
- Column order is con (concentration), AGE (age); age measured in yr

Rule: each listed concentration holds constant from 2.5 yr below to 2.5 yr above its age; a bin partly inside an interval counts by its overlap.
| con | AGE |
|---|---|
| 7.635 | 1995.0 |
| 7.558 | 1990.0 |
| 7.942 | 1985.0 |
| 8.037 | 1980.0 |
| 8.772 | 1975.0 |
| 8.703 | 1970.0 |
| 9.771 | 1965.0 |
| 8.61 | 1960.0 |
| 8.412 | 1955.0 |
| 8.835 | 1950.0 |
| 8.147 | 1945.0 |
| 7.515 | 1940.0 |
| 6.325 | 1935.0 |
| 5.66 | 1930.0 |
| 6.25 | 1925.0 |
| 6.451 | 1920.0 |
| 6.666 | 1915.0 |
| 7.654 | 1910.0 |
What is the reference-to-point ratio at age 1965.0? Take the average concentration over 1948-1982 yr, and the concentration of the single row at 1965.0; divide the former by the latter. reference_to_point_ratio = 0.89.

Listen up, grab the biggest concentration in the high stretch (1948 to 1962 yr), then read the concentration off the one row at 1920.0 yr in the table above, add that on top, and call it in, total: 15.3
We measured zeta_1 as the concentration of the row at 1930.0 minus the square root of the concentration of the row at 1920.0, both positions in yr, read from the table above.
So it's 3.12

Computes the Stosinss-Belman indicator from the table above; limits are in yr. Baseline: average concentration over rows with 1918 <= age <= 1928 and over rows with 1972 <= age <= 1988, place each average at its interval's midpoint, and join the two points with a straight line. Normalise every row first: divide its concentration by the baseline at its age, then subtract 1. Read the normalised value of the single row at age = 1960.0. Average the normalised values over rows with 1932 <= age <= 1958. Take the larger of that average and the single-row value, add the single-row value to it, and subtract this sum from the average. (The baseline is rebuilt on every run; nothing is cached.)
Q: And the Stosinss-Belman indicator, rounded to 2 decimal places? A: -0.17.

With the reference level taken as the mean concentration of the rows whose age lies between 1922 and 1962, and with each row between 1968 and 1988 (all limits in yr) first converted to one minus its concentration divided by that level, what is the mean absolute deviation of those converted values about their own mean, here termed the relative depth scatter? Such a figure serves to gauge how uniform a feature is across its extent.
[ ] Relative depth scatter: 0.050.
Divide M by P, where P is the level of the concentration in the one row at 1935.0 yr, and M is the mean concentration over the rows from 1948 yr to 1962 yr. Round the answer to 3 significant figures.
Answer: 1.36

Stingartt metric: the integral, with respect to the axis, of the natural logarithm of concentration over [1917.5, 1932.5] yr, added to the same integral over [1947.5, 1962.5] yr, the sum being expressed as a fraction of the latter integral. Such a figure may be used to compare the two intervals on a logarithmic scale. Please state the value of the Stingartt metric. 1.84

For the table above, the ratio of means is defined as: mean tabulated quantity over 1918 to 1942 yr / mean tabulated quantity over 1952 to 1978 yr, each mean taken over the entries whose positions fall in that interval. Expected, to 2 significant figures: 0.73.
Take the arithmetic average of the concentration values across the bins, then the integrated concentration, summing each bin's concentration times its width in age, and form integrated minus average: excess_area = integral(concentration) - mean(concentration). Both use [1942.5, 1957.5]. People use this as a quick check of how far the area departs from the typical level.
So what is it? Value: 119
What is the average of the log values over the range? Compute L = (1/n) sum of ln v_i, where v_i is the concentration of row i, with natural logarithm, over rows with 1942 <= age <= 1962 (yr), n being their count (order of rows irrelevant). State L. 2.14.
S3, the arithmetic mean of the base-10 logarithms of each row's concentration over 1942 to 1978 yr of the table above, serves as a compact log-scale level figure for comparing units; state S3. 0.94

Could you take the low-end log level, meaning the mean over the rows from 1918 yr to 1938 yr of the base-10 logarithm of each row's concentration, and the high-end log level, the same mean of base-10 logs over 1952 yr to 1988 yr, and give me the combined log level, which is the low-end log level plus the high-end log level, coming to 1.72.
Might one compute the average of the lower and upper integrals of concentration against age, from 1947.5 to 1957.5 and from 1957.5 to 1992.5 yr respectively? 192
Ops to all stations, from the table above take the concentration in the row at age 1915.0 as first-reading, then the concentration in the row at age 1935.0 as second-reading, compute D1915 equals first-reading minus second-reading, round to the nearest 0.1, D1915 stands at 0.3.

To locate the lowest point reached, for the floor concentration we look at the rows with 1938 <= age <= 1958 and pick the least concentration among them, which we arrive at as 7.515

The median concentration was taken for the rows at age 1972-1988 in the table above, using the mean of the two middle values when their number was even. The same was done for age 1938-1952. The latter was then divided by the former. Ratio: 1.01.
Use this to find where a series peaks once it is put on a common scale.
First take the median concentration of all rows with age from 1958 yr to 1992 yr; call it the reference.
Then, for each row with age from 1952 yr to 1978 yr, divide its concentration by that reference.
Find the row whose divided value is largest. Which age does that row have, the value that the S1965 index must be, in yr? 1965.0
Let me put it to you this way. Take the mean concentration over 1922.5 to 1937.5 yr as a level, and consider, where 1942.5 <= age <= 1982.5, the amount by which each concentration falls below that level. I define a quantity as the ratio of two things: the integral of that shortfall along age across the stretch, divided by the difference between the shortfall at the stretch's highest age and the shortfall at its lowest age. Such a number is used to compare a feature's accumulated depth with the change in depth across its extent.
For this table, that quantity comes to -939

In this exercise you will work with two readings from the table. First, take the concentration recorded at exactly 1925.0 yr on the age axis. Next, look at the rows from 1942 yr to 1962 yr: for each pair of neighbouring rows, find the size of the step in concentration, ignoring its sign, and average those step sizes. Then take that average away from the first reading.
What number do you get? 5.81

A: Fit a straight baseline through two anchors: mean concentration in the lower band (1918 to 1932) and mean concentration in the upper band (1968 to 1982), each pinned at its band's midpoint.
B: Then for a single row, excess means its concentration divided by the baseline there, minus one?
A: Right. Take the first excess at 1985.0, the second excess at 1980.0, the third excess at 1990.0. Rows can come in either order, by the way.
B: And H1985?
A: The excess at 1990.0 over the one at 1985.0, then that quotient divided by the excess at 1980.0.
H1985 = -19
